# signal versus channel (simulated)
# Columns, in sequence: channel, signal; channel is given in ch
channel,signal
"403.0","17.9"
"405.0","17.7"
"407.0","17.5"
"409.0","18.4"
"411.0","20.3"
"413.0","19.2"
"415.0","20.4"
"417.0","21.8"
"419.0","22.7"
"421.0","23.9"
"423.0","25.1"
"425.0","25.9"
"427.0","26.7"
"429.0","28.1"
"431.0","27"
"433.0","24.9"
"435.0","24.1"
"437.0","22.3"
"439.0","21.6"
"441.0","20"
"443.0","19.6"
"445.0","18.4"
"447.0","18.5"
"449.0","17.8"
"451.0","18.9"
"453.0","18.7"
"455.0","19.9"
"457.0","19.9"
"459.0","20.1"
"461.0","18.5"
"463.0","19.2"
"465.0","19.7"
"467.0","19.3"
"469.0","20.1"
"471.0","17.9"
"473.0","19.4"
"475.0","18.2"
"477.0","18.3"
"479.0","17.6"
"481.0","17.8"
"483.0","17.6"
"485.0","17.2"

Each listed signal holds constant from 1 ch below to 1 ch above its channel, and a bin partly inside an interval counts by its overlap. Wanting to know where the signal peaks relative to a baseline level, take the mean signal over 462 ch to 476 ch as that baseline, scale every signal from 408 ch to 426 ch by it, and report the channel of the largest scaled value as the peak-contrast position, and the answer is 425.0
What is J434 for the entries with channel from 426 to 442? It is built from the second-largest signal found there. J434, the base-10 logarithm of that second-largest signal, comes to 1.43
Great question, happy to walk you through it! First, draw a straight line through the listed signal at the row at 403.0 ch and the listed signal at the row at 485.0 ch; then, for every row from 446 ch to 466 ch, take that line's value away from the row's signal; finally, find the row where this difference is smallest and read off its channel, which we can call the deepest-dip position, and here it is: 449.0 ch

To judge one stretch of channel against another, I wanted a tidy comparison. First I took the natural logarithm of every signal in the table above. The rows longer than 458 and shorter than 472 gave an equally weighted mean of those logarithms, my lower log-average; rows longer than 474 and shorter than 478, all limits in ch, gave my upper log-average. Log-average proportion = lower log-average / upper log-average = 1.02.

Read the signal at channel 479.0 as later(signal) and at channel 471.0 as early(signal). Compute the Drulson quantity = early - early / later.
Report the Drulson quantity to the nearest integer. 17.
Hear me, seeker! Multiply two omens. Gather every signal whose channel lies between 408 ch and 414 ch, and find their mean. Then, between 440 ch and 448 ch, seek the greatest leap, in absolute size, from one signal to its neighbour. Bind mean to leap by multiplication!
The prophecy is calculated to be 23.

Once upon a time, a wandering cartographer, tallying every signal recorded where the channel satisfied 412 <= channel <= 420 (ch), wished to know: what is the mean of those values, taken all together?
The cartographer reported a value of 21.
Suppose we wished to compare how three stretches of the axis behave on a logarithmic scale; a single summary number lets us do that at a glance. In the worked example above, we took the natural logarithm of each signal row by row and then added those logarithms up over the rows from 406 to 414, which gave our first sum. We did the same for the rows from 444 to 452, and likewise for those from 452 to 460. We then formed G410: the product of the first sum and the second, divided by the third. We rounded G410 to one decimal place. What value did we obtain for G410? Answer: 11.5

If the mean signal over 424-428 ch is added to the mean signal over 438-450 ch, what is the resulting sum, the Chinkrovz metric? 46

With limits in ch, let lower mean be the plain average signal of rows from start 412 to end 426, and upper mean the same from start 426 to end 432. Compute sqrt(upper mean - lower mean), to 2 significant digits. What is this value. 2.1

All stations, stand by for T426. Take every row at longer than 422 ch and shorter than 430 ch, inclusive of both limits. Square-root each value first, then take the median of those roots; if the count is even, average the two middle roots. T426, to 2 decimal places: 5.13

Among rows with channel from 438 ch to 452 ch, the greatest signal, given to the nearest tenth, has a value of 21.6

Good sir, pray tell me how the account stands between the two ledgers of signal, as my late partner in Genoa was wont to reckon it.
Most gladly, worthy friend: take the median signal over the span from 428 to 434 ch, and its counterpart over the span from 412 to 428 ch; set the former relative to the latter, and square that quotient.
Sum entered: 1.3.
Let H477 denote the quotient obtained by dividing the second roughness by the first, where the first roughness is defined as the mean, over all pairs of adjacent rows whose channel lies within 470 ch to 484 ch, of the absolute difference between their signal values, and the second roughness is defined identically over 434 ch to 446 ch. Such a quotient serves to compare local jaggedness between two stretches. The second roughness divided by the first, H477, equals 1.75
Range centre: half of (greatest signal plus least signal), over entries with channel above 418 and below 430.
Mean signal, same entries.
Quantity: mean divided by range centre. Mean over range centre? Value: 1.00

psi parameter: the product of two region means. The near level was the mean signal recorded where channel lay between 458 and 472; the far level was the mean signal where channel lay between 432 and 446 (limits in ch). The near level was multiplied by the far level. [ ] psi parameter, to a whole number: 415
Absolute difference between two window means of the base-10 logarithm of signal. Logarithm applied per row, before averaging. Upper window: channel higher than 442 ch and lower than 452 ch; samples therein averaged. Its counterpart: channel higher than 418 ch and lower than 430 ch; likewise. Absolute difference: 0.13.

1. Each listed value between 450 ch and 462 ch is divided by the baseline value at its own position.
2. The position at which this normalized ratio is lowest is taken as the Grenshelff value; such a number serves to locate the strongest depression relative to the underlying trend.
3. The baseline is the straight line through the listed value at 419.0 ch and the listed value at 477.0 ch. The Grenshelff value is 453.0 ch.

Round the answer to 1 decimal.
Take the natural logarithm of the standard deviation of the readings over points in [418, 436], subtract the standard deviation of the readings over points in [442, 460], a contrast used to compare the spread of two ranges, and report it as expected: -0.3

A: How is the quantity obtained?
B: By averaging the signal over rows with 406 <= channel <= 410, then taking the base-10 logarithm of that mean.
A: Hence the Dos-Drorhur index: 1.25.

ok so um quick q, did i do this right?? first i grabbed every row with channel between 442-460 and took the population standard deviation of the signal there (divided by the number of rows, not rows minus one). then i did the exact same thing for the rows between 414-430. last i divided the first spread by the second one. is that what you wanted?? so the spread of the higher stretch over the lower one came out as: 0.31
